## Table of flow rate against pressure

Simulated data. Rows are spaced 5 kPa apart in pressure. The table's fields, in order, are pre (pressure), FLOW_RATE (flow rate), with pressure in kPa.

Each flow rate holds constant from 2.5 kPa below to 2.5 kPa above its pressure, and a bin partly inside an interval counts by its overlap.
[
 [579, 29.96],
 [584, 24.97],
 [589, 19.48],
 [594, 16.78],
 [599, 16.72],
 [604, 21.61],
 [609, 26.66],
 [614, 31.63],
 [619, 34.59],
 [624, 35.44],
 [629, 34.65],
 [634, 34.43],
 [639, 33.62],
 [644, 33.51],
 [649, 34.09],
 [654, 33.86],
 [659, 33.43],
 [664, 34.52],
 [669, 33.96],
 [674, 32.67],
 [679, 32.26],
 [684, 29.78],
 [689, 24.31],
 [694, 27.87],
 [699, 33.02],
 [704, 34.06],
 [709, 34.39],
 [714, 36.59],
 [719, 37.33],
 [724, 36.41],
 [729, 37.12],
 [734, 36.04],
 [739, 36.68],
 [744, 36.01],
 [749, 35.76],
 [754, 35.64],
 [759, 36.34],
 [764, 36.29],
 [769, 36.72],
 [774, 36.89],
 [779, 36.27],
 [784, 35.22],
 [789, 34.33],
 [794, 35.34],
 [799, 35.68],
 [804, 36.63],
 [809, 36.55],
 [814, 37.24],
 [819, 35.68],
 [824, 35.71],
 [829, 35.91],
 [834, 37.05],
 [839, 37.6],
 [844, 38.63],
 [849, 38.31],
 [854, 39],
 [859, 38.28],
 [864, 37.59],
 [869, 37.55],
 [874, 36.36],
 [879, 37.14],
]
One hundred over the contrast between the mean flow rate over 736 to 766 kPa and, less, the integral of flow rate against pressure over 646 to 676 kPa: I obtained -0.102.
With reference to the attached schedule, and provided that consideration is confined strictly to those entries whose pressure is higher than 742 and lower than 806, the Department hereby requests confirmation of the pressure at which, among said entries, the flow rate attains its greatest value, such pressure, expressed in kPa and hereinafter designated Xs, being 774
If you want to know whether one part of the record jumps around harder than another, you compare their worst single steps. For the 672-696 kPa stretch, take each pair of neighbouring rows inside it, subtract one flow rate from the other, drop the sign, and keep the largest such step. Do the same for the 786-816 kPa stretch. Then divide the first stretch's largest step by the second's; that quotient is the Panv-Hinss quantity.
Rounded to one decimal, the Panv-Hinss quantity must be 5.4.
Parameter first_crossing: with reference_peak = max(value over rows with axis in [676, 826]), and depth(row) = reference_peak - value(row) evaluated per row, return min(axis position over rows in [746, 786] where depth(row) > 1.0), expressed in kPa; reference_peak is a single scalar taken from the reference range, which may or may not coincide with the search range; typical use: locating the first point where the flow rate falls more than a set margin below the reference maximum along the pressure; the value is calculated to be 749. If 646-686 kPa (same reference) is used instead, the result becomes 649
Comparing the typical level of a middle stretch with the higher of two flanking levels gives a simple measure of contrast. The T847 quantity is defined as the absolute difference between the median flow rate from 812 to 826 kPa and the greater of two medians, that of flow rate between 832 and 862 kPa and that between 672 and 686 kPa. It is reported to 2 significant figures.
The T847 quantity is 2.6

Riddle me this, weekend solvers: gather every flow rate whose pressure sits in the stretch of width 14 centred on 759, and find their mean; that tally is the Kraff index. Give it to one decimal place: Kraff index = 36.1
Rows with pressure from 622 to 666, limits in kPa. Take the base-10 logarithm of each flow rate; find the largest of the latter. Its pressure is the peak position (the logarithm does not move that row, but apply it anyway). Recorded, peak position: 624 kPa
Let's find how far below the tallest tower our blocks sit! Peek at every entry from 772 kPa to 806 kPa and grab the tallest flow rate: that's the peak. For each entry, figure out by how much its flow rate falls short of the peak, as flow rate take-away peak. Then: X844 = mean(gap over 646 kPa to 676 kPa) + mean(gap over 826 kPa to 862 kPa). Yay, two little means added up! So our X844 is -2.2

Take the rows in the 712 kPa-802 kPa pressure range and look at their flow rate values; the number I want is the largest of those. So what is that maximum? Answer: 37.33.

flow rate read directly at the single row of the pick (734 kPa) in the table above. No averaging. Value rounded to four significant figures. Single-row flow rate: 36.04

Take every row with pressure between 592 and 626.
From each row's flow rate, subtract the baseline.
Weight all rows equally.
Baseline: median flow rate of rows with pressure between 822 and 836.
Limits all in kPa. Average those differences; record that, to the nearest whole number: -10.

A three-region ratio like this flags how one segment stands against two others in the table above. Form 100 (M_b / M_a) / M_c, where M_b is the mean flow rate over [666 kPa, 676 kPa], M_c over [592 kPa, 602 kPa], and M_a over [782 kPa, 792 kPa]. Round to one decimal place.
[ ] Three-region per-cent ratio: 5.7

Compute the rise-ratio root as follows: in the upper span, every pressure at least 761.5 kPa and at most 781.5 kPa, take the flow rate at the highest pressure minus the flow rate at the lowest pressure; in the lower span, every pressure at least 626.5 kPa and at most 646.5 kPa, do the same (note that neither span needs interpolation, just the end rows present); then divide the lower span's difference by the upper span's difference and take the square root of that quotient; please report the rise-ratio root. 7.5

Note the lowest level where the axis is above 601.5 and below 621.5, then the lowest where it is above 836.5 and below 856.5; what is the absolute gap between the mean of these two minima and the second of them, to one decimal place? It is 8.0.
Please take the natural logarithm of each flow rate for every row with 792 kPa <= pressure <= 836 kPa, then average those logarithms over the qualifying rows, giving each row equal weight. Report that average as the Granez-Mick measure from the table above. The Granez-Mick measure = 3.59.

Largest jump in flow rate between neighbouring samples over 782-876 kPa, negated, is -1.6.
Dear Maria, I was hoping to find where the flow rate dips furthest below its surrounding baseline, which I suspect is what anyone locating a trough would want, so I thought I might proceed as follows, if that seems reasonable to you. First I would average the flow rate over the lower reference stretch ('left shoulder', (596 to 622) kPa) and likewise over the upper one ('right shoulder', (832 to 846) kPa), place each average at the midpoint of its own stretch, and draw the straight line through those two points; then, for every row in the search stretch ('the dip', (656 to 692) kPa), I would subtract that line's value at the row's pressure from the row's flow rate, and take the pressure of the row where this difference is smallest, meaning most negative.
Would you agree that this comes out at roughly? 689 kPa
